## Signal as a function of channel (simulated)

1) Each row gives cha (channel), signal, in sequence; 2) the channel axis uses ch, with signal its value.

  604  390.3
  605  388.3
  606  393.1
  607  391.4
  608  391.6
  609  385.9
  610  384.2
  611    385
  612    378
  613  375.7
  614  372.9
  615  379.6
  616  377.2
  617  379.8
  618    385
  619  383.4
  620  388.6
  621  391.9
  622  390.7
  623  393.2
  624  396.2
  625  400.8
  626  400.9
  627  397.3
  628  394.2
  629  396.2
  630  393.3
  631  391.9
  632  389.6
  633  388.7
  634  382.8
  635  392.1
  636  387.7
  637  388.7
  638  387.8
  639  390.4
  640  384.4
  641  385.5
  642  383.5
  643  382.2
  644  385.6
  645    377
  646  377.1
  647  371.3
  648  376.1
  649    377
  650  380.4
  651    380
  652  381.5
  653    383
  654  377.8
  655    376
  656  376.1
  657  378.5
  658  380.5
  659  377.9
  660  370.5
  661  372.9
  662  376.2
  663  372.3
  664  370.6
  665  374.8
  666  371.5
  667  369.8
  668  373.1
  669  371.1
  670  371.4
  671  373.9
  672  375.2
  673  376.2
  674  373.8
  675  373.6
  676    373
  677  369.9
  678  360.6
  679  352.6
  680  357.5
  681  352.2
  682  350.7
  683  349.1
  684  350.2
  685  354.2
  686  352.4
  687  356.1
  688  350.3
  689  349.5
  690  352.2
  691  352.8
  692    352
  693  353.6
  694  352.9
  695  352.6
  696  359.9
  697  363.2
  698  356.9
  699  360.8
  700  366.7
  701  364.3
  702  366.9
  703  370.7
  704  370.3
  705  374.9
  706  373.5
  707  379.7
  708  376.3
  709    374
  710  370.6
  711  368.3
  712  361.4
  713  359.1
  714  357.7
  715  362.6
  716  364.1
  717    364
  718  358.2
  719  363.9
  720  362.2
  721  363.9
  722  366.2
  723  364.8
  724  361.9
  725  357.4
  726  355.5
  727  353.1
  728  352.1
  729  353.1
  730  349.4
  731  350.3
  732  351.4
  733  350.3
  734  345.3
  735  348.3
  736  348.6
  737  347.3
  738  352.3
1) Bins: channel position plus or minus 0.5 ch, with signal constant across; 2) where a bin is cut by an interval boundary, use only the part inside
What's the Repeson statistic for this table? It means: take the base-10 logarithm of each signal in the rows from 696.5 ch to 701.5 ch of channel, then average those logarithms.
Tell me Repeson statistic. 2.56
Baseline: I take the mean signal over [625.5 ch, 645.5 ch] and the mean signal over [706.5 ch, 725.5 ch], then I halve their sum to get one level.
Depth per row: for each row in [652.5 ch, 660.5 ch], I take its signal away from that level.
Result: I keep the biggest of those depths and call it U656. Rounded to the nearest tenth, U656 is 6.5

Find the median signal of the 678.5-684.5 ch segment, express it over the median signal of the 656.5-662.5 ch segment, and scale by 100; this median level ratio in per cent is 93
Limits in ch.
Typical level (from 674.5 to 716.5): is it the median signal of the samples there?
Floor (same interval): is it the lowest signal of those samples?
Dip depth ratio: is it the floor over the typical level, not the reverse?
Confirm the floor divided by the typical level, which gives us 0.969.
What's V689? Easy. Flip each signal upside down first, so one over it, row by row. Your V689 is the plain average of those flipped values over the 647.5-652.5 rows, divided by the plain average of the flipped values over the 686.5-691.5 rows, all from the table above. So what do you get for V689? 0.93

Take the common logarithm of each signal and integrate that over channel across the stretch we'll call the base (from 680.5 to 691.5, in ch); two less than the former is 26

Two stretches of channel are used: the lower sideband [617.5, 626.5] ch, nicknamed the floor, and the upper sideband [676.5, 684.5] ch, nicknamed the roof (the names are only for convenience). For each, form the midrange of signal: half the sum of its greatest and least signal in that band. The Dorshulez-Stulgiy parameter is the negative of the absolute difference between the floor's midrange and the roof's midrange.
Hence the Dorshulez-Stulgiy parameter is -33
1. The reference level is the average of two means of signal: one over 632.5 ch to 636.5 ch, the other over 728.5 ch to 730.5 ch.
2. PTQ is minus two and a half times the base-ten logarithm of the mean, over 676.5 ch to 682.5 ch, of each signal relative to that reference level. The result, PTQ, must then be 0.037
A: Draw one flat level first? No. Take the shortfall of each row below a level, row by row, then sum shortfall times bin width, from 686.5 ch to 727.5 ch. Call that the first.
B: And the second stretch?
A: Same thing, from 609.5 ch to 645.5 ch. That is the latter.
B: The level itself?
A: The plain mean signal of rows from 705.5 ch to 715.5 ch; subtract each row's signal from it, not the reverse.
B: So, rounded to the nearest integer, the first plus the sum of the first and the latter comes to -170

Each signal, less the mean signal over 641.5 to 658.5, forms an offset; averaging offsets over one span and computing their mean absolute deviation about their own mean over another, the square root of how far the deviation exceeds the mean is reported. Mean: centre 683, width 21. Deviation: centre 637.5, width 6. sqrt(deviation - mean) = 4.8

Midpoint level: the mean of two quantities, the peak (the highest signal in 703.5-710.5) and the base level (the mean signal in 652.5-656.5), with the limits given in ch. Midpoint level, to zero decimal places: 379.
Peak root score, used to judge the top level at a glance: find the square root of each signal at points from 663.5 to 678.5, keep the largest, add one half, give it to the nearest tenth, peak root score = 19.9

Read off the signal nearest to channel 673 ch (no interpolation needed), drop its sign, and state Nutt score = 376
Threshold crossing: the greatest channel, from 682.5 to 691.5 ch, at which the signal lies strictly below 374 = 691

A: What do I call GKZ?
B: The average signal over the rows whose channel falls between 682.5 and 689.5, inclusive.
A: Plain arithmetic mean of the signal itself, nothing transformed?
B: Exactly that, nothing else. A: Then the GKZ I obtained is 352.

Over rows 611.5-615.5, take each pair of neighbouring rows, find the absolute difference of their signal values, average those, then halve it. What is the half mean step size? 1.97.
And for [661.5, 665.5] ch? 1.63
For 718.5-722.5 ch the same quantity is 0.95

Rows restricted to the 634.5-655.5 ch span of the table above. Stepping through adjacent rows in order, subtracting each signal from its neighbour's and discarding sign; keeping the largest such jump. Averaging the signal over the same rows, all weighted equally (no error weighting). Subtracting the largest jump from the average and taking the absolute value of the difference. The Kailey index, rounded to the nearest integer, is 374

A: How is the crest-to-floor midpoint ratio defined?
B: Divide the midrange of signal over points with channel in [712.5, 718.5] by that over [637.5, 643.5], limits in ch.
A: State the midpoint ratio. 0.93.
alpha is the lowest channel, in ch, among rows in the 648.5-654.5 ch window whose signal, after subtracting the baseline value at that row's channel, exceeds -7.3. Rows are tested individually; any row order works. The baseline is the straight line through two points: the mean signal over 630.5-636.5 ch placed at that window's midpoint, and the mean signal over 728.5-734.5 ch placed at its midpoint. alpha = 649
